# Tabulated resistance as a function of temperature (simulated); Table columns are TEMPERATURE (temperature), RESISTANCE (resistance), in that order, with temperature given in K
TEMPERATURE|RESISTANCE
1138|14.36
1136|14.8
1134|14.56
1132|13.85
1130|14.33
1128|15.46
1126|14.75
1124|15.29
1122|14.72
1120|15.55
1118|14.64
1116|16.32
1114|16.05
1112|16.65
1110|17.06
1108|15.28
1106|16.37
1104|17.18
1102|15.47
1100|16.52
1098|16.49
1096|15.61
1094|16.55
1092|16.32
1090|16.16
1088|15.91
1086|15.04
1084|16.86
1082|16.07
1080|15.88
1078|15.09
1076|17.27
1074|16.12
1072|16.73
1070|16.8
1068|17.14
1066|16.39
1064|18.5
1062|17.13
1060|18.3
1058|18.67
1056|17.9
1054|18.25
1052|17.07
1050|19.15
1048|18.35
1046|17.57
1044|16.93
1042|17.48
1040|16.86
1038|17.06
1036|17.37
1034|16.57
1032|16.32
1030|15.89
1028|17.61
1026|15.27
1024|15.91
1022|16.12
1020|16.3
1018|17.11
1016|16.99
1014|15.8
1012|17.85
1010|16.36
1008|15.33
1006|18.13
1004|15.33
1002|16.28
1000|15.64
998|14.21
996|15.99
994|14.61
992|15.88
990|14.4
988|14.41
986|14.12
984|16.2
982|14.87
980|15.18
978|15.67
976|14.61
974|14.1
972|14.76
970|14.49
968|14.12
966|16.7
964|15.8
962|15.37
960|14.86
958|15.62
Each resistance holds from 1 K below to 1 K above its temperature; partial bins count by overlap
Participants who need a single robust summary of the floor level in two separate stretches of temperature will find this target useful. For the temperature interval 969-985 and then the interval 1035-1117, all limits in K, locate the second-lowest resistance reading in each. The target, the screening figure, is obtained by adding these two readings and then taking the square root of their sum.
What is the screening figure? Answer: 5.44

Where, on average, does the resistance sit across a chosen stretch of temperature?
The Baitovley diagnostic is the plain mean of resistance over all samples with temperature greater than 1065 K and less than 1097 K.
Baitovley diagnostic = 16.2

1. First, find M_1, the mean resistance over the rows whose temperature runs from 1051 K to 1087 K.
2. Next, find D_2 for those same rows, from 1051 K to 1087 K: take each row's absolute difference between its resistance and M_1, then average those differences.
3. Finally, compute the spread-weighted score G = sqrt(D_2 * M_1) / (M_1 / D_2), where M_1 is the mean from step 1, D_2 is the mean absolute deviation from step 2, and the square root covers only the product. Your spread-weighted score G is 0.19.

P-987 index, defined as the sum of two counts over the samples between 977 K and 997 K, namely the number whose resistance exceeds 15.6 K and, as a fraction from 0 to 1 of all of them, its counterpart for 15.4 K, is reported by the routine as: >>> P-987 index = 4.4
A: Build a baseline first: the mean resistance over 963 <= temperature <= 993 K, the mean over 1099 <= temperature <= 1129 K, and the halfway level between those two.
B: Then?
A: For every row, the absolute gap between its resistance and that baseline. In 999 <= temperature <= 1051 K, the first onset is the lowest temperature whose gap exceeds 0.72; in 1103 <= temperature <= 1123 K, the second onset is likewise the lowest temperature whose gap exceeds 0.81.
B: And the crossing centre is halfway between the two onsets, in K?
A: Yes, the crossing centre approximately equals 1053 K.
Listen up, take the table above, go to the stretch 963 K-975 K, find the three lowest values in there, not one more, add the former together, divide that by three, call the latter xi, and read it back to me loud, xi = 14.2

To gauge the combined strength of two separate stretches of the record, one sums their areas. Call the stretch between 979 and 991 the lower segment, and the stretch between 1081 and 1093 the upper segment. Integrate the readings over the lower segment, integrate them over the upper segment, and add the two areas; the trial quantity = 371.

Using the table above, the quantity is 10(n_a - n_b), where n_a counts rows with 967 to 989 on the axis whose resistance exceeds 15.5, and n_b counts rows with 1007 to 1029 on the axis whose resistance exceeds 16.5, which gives -20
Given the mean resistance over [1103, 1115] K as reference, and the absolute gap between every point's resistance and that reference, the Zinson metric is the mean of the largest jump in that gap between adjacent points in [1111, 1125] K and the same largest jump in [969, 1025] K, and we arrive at 1.88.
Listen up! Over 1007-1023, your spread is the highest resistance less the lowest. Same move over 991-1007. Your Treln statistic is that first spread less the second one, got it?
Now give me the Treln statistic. -1.4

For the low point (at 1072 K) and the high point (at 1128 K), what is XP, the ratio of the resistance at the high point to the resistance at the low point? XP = 0.92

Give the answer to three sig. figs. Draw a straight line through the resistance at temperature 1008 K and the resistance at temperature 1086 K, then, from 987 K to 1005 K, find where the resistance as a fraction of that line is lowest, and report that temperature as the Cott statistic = 998 K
